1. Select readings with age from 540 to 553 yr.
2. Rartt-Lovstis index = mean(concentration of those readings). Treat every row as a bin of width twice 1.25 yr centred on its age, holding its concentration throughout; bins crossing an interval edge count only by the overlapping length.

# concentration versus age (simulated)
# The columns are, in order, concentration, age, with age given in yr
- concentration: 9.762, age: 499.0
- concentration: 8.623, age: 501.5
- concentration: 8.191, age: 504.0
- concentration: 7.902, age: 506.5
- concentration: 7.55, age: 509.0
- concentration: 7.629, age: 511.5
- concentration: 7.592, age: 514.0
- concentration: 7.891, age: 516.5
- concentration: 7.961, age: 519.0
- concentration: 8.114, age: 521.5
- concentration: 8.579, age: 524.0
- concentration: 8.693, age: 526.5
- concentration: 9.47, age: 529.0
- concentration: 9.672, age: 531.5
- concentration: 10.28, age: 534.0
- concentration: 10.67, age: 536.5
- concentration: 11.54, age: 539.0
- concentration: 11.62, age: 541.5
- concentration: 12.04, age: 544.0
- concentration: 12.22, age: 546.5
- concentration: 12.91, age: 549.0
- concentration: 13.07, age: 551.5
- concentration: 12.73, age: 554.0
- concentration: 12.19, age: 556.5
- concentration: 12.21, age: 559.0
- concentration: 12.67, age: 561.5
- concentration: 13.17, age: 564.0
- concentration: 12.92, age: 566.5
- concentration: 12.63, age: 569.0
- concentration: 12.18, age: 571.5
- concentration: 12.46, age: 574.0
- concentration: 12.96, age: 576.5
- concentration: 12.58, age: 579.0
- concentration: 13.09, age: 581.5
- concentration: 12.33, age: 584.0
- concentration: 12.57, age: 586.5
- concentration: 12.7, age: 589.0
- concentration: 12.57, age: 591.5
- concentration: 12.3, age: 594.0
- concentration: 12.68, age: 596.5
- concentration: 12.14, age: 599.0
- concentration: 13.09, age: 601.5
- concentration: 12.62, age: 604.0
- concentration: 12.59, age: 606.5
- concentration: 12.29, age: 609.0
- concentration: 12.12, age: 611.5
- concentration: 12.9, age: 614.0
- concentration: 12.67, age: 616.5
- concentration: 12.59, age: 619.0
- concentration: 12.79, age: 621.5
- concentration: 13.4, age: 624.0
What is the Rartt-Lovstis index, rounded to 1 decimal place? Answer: 12.4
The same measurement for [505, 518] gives 7.7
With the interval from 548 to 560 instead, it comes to 12.6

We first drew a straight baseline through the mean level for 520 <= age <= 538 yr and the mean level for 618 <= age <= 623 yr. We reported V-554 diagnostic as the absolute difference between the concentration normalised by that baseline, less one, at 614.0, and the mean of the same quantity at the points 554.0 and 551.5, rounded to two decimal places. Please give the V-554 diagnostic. 0.23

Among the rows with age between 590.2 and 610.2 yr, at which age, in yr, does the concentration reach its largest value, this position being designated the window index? 601.5 yr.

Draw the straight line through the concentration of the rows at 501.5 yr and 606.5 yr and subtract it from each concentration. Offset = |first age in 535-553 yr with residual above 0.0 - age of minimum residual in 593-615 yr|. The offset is 75.0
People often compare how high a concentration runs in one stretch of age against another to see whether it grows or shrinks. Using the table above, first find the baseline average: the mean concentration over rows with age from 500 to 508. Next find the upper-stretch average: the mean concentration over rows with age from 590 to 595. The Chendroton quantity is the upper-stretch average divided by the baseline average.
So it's 1.51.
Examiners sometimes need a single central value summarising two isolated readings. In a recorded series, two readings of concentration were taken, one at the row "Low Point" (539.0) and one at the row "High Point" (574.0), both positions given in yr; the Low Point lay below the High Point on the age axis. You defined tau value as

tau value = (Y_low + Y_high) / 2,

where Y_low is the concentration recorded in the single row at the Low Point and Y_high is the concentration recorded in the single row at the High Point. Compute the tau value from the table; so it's 12.0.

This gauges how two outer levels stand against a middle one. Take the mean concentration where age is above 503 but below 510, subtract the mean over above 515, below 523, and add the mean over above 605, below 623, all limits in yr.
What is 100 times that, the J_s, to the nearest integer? 1246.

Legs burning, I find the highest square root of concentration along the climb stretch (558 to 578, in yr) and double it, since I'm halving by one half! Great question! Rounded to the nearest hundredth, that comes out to 7.26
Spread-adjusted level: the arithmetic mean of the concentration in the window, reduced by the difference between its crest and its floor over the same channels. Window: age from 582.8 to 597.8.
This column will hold 12.1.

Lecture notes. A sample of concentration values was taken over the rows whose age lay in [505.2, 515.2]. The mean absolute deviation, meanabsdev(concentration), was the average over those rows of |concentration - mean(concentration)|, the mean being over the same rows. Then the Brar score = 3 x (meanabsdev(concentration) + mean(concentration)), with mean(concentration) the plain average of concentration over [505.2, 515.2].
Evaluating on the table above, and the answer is 23.4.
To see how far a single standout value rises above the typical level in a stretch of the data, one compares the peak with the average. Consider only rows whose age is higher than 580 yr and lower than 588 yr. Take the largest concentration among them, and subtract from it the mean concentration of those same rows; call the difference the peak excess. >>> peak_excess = 0.43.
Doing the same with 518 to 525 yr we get 0.36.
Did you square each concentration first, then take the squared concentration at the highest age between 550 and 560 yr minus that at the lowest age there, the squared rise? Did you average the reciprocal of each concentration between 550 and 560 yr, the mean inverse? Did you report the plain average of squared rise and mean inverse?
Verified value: -11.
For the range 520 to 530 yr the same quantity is 12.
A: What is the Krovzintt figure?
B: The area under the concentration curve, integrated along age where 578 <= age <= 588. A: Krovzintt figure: 126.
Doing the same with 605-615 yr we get 125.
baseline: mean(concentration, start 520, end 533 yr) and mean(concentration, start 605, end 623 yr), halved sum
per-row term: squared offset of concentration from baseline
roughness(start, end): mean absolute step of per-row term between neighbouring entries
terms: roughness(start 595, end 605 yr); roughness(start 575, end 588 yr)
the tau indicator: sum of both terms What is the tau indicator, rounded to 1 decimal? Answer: 4.3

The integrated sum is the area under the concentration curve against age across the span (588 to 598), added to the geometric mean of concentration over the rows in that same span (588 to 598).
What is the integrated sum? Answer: 138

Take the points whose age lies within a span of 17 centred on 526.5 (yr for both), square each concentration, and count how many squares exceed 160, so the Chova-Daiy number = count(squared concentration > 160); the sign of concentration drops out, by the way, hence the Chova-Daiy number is 0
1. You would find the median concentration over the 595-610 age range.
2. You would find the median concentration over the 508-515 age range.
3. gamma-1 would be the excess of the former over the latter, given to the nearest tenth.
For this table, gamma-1 5.0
